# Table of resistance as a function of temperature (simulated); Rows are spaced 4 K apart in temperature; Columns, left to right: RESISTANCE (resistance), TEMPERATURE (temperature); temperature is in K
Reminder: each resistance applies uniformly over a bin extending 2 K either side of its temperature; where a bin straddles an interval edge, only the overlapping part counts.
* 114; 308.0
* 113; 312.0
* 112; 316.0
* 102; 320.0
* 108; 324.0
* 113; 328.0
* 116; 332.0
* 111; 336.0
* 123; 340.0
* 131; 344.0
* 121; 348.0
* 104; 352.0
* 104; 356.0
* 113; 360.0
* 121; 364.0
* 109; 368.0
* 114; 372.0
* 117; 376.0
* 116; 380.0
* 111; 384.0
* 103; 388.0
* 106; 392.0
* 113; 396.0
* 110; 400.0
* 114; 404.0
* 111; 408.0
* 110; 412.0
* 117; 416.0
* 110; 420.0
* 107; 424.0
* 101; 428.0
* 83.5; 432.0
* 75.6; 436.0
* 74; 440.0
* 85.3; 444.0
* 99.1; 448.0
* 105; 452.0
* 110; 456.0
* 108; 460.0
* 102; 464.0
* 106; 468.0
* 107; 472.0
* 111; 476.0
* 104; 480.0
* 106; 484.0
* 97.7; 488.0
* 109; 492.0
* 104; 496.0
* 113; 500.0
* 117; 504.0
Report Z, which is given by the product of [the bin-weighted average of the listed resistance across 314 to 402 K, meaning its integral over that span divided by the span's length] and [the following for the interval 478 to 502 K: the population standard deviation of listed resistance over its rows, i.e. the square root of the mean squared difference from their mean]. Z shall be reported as 532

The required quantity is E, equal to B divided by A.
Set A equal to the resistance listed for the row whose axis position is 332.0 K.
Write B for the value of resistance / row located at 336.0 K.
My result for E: 0.96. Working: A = 116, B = 111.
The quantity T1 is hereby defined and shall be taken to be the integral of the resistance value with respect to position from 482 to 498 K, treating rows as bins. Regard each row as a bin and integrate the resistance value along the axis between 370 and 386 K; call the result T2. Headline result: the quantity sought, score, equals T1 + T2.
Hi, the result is 3499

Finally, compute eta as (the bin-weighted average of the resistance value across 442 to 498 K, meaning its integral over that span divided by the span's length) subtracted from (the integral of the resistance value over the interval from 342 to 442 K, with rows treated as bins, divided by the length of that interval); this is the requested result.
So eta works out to 4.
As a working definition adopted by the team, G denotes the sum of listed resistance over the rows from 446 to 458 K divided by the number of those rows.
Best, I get 105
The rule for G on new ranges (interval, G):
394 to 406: 112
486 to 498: 104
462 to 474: 105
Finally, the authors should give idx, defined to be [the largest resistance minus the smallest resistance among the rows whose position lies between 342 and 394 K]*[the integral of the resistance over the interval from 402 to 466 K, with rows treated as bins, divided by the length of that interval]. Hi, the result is 2822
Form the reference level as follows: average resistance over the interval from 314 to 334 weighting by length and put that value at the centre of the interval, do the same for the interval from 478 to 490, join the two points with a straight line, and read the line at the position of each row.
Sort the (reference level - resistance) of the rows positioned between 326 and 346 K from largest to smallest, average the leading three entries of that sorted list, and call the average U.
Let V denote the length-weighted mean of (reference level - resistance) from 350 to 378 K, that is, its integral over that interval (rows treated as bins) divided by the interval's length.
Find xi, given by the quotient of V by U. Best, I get 1.0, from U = -4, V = -3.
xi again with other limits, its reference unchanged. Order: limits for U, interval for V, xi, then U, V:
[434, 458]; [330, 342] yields -0.3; 26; -7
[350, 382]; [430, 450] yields 7.4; 3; 21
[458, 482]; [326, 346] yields 11.5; -1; -9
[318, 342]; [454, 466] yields -1.0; 3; -3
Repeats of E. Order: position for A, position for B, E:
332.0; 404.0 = 0.98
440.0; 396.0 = 1.53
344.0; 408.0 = 0.85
